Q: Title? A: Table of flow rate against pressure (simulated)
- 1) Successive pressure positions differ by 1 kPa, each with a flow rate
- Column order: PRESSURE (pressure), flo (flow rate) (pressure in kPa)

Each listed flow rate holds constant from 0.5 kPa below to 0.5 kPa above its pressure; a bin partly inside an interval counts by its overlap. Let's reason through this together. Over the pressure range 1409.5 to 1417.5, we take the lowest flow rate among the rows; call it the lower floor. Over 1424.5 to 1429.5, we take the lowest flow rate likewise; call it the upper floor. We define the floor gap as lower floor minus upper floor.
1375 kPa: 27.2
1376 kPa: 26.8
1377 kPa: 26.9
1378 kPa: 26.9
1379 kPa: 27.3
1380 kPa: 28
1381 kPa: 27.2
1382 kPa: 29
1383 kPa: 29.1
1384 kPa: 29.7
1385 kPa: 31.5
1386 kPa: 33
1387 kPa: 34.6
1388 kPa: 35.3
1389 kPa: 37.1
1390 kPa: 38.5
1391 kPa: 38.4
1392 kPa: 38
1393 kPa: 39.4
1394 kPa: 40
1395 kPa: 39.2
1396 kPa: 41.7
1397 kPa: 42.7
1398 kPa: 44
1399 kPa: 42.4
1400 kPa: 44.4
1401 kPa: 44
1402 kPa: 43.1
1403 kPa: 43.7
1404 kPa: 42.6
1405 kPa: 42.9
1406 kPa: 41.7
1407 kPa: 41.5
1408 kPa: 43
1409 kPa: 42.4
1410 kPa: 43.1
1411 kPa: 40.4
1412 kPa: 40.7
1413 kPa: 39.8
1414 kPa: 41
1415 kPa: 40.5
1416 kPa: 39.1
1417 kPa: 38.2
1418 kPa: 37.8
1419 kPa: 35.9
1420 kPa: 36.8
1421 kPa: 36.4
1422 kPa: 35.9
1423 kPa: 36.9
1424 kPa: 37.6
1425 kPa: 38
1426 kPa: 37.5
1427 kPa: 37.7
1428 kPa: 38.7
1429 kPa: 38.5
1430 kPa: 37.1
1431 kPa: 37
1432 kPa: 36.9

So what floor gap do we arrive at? 1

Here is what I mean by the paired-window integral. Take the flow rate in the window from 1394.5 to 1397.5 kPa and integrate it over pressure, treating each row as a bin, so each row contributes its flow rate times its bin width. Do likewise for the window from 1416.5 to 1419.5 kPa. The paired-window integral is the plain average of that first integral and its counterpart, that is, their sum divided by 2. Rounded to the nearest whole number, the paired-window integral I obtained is 118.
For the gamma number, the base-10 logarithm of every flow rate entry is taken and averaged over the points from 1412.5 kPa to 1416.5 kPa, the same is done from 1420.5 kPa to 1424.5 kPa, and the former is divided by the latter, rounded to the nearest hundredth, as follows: 1.02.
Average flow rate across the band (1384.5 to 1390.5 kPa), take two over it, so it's 0.057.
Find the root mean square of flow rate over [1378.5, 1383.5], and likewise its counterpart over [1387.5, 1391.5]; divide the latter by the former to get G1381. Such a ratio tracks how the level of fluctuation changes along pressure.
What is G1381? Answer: 1.33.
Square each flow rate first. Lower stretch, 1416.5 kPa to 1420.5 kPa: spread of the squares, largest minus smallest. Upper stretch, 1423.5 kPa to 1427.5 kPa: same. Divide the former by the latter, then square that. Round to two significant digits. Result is 20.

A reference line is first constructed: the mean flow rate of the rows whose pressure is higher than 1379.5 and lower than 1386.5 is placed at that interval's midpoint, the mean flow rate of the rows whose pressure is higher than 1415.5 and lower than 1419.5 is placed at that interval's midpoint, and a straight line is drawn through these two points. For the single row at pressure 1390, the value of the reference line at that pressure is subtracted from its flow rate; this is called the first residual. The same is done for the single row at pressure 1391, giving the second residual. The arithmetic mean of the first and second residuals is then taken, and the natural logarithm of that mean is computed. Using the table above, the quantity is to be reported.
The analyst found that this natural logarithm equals 1.95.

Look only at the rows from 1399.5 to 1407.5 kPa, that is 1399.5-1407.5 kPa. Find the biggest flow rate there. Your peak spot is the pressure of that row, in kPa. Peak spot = 1400 kPa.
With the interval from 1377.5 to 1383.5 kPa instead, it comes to 1383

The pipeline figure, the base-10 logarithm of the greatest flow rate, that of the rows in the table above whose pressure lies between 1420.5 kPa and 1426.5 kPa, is 1.58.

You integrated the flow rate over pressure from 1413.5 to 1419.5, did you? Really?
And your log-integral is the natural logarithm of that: 5.45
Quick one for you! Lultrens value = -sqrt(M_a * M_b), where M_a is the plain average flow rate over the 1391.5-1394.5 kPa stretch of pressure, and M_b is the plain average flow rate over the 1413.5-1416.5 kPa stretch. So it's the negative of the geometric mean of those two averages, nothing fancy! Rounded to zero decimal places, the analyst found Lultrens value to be -40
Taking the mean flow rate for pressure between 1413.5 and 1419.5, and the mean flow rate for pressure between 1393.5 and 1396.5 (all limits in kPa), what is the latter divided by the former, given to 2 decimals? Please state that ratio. 1.04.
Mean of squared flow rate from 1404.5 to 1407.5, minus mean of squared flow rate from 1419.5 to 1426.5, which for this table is 397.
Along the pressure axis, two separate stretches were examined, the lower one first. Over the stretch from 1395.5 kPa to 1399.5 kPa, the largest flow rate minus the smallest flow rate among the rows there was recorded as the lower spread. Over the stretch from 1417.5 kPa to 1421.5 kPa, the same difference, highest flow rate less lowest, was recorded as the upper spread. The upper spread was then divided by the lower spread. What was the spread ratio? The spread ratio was 0.83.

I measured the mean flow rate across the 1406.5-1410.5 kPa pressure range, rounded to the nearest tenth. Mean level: 42.5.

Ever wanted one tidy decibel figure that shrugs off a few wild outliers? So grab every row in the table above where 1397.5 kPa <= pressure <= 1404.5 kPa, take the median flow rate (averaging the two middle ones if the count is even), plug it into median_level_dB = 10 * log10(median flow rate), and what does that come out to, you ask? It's 16.4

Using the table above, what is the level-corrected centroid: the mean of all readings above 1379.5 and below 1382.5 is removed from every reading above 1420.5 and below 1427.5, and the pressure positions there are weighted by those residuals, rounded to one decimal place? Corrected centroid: 1424.1 kPa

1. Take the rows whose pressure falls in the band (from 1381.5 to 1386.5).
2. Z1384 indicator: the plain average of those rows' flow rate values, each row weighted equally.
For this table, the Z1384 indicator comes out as 30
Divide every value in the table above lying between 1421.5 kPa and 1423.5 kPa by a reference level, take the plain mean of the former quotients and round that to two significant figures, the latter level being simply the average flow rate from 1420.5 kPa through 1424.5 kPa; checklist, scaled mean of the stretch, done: 0.99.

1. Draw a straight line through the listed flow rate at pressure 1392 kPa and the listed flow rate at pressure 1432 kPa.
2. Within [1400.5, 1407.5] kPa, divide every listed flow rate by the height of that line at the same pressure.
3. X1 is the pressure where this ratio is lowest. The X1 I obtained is 1407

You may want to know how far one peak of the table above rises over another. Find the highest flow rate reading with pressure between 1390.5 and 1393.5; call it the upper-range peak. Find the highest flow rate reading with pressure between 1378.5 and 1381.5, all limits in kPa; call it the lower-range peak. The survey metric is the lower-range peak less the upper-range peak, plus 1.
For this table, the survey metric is -10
